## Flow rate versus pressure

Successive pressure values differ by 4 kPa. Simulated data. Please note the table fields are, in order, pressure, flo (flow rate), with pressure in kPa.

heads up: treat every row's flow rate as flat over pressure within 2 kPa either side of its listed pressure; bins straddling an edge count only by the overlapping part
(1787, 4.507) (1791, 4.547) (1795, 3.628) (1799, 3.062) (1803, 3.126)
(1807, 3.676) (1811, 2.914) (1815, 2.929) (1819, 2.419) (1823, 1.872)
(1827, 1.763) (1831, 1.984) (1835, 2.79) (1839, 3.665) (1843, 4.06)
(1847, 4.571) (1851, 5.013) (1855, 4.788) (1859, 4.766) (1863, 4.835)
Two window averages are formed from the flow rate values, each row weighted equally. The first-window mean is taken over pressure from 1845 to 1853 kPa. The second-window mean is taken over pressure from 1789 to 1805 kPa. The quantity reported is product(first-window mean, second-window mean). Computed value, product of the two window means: 17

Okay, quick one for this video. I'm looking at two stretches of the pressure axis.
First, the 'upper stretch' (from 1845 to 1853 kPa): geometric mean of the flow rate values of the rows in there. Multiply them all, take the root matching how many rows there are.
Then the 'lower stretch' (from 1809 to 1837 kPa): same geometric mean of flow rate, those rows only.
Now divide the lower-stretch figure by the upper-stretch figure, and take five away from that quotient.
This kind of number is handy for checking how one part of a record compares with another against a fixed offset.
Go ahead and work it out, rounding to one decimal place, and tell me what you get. -4.5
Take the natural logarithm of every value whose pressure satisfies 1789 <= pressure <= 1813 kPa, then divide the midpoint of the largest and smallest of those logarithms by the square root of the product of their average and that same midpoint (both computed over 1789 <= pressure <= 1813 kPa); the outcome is 1.021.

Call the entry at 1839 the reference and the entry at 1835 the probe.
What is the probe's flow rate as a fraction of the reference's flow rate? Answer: 0.76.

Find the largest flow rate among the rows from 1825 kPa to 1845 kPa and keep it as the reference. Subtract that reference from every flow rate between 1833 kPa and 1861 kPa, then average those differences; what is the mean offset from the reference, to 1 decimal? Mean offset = 0.2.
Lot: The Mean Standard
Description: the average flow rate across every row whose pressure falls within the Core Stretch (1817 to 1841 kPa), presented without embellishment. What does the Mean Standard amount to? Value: 2.4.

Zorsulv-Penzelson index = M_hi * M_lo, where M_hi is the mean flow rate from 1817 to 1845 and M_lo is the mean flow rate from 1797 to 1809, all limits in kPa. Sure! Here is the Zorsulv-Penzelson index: 8.7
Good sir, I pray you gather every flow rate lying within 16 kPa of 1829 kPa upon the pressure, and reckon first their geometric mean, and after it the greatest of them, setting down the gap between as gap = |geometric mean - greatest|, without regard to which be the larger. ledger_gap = 1.49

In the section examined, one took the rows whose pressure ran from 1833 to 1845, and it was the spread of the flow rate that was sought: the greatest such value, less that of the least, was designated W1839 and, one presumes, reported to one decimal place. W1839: 1.3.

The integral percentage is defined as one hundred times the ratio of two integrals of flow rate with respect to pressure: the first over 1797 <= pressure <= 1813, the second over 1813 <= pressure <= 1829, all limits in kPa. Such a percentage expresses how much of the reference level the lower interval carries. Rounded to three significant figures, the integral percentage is 142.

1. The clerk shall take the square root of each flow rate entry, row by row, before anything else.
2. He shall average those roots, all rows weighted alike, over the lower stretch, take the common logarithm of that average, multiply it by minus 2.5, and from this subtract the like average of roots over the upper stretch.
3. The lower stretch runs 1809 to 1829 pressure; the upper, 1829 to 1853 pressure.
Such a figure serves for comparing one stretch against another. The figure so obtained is -2.36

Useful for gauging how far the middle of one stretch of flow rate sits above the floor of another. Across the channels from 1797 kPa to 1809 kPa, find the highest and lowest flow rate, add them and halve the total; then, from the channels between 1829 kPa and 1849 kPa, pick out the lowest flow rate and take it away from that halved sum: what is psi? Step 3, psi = 1.4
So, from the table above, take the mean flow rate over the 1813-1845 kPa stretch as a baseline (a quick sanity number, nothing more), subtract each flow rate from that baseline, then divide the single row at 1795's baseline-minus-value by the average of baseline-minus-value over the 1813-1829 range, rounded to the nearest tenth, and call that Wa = -2.1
